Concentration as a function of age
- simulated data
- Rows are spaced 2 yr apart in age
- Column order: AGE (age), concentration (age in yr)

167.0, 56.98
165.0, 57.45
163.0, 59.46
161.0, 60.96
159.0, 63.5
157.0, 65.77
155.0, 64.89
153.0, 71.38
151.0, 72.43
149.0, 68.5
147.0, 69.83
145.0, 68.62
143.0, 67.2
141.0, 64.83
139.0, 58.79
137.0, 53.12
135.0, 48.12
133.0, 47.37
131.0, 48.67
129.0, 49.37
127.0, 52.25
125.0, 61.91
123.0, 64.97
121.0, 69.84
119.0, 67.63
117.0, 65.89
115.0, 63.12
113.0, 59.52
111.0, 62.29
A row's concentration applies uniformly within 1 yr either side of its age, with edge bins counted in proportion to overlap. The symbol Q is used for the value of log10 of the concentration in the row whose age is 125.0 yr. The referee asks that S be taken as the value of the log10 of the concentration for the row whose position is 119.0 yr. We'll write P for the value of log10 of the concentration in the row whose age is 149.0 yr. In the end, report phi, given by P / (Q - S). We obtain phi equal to -48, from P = 1.84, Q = 1.79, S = 1.83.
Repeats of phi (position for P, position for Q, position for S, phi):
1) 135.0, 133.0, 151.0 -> -9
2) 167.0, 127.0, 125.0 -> -24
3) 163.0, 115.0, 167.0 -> 40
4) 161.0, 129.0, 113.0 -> -22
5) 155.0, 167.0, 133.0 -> 23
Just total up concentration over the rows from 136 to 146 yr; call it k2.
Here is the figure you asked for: 313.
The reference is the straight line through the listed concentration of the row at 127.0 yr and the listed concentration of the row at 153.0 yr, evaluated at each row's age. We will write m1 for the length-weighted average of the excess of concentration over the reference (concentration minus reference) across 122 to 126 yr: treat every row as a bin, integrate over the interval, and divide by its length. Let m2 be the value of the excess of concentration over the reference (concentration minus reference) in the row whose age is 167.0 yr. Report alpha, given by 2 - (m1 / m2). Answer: 3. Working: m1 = 13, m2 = -25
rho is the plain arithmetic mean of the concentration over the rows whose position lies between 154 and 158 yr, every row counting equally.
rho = 65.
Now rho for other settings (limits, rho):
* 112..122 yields 65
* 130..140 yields 51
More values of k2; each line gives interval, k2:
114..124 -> 331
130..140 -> 256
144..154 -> 351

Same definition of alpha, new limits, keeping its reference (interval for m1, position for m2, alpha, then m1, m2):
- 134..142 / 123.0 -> 2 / -4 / 16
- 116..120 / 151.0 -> -6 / 21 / 3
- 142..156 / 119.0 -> 2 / 1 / 21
